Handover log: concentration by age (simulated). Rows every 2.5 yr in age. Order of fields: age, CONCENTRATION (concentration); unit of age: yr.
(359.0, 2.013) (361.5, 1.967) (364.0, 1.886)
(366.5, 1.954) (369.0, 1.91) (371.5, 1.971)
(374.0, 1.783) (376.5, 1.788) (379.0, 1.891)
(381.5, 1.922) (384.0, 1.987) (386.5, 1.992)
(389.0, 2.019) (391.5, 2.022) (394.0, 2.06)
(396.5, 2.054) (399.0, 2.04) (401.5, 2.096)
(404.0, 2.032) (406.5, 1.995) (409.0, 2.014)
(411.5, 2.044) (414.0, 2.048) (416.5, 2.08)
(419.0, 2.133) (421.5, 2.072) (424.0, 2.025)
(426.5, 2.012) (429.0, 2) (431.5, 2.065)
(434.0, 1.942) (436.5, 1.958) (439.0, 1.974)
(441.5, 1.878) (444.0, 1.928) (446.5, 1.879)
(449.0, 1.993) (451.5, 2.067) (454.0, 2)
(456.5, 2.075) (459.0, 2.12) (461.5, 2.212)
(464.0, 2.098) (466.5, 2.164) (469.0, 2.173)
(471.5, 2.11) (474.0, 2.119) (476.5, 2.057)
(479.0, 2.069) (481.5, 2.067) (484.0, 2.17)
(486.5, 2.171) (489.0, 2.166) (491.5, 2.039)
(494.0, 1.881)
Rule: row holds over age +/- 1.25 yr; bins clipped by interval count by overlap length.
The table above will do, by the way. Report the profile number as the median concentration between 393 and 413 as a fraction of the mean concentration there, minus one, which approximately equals 0.0001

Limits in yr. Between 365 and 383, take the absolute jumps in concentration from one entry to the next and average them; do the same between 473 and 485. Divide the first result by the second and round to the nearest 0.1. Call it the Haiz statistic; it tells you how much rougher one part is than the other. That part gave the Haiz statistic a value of 1.6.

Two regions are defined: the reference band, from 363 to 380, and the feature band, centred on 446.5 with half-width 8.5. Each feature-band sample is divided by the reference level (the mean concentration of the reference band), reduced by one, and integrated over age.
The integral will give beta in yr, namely 0.7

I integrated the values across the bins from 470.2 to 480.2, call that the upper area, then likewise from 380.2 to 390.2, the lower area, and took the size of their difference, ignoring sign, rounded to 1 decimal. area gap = 1.1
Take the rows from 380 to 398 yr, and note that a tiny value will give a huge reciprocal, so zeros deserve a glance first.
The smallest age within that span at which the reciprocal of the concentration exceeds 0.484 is 381.5 yr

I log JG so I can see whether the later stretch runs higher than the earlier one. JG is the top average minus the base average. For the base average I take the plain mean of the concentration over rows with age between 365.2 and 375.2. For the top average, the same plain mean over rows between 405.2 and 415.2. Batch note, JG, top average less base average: 0.12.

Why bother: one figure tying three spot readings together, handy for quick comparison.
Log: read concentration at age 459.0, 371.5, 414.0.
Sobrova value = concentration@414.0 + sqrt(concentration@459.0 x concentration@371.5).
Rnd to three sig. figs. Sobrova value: 4.09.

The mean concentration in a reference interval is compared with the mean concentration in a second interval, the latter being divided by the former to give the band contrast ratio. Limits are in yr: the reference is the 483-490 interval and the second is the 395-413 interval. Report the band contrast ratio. 0.94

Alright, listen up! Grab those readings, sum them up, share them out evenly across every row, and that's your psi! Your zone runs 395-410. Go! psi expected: 2.04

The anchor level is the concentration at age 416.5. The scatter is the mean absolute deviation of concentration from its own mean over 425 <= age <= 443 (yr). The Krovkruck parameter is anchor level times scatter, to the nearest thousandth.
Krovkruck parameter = 0.089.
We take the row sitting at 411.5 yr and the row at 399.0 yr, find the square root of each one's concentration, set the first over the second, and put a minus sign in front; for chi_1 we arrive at -1.00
